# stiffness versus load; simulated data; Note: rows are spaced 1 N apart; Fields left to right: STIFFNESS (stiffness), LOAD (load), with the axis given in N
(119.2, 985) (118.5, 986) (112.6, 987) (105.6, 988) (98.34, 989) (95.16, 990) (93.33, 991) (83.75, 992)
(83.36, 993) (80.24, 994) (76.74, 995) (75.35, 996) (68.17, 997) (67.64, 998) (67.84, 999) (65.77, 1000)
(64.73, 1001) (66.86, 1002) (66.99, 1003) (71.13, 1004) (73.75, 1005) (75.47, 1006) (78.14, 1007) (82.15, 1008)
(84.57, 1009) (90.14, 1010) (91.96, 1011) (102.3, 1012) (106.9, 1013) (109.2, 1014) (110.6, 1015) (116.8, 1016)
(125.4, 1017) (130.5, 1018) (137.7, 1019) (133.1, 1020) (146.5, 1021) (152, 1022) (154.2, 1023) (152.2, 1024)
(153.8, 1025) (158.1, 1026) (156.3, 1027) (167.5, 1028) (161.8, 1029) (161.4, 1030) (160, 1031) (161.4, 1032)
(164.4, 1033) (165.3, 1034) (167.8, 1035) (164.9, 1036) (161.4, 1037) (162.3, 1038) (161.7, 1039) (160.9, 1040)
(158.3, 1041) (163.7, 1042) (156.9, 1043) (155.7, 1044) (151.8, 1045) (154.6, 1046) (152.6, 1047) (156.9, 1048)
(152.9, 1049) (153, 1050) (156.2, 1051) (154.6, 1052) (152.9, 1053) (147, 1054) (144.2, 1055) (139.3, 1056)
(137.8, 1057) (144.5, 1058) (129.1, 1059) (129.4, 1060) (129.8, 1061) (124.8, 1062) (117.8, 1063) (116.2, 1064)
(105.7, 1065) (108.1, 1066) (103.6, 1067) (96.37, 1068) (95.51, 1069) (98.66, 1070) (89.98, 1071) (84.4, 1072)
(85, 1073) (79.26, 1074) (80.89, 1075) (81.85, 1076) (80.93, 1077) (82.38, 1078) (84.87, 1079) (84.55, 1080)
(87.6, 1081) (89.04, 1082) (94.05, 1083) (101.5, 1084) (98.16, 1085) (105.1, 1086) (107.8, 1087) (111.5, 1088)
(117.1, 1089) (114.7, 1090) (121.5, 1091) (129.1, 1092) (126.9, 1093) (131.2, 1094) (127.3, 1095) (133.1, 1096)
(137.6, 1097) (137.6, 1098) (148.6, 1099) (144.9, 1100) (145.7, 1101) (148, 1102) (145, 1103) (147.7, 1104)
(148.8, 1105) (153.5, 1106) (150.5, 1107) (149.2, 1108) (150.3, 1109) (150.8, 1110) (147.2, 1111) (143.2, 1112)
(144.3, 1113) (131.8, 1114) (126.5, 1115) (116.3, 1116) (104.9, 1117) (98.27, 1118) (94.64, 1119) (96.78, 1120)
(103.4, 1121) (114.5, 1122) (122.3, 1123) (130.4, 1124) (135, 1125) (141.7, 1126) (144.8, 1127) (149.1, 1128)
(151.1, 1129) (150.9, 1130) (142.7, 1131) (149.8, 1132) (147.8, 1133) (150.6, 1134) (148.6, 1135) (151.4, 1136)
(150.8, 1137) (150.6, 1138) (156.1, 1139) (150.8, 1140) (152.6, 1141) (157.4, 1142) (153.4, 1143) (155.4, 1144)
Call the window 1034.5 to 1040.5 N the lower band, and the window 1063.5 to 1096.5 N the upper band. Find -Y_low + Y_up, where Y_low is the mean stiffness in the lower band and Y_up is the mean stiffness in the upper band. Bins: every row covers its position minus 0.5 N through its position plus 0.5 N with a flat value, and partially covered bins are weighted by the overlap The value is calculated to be -62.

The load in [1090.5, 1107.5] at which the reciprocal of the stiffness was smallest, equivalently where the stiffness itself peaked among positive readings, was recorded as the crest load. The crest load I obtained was 1106 N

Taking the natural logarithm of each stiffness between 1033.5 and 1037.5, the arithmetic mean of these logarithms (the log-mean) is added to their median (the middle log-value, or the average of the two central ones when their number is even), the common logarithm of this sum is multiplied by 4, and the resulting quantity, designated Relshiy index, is 4.04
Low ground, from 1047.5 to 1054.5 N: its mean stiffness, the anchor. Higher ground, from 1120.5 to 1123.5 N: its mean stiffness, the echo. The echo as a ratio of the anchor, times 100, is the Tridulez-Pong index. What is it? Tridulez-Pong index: 74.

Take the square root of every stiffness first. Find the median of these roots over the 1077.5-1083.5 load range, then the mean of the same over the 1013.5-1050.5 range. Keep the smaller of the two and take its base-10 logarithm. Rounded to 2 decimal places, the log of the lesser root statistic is 0.97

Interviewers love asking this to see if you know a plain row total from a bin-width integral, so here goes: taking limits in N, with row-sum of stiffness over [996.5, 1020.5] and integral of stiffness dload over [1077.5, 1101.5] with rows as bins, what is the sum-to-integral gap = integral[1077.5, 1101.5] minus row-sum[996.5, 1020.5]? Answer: 574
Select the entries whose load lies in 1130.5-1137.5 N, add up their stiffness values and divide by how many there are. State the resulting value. 149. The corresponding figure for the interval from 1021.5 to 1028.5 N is 156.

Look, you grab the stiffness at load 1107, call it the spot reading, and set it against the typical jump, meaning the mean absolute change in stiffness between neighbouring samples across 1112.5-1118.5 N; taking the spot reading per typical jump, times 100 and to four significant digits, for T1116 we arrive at 1635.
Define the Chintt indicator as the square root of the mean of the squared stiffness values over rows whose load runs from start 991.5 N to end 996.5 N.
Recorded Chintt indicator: 80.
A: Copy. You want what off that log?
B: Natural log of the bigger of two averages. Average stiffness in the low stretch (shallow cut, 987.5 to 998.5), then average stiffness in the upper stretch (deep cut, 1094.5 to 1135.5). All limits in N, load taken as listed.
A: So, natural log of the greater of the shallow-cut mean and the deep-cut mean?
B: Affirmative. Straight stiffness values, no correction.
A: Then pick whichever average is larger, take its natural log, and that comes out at 4.92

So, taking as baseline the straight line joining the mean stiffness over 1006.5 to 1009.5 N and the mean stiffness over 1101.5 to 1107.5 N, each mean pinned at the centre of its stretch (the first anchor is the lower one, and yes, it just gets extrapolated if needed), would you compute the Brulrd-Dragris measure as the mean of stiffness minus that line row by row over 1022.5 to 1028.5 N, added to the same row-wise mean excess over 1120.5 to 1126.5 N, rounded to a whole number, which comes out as 26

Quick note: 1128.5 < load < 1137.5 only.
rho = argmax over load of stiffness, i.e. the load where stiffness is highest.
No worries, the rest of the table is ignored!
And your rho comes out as 1136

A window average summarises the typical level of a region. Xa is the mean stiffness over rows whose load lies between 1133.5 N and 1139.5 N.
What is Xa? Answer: 151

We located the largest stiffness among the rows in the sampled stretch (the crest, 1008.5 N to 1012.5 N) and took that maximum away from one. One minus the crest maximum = -101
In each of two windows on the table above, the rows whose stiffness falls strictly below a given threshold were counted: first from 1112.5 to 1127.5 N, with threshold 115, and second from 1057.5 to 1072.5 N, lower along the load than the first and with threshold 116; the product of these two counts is 48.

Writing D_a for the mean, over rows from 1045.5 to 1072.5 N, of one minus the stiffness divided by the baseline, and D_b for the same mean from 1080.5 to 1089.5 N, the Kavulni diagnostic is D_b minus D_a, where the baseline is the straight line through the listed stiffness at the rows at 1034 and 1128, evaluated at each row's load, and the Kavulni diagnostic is 0.15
